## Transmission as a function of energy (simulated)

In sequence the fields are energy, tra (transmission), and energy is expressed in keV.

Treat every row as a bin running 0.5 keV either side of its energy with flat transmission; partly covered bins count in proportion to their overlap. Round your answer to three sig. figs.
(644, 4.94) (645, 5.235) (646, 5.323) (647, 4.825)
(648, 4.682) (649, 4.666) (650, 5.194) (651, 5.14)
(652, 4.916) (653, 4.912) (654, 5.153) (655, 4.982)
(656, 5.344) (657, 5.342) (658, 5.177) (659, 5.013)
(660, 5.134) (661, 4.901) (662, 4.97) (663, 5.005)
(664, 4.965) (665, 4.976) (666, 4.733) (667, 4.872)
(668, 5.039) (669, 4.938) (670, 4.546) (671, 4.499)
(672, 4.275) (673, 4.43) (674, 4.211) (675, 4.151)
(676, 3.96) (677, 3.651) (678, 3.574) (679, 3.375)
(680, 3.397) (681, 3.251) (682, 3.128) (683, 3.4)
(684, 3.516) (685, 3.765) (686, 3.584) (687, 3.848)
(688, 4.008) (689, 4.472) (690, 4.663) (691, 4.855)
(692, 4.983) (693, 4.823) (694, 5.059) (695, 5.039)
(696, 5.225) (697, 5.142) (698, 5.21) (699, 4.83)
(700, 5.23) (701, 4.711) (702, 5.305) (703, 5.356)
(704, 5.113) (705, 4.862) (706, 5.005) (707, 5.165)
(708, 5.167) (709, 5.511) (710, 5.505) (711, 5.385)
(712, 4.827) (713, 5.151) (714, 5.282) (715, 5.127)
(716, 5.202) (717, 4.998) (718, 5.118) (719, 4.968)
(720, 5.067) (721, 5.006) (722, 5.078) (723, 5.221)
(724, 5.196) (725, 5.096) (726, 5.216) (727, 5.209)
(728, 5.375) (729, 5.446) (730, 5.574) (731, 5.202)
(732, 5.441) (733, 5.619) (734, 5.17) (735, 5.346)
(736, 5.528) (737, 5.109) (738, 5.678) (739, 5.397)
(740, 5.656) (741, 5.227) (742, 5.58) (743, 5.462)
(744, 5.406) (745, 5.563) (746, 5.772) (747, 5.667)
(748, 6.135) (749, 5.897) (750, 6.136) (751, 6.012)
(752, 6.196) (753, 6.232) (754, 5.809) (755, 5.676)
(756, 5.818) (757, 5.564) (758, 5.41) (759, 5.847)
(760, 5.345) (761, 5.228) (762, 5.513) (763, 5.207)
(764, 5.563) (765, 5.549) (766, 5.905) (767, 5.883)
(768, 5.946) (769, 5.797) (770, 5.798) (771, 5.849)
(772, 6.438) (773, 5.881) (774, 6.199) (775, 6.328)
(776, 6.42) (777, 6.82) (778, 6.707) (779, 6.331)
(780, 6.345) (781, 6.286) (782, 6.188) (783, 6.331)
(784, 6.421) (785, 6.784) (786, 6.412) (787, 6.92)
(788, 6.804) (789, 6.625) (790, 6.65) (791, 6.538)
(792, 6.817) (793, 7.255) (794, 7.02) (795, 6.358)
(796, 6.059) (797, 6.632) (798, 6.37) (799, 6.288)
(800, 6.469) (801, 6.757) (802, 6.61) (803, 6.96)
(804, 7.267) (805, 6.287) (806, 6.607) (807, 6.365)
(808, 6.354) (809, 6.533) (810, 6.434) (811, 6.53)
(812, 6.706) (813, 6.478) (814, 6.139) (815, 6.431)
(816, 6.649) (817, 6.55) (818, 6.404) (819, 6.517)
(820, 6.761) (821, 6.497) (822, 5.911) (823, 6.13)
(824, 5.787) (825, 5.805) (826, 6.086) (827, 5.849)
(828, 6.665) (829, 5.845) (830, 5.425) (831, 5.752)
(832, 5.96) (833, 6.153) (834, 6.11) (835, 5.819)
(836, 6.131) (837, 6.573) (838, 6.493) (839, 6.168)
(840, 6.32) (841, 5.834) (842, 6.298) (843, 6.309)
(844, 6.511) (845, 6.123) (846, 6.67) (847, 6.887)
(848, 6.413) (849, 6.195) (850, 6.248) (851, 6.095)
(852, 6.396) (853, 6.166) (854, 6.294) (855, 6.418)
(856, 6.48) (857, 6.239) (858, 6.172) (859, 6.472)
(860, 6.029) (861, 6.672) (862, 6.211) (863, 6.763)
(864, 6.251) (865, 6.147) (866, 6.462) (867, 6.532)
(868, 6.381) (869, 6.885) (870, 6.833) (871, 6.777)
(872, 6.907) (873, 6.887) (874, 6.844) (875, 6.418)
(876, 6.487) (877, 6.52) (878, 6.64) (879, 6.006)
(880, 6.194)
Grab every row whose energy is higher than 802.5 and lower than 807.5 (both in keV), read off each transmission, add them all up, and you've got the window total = 33.5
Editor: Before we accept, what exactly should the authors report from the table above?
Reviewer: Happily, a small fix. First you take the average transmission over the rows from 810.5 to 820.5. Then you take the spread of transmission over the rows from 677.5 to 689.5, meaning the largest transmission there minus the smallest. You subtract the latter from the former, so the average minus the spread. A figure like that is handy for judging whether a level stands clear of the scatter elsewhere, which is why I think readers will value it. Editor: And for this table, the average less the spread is 5.17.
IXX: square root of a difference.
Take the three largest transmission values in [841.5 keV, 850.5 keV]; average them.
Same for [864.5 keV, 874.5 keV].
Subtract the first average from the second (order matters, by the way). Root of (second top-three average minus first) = 0.45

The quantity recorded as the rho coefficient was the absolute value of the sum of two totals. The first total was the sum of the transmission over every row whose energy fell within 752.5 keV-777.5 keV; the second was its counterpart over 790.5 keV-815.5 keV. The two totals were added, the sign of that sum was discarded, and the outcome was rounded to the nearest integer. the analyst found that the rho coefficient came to 310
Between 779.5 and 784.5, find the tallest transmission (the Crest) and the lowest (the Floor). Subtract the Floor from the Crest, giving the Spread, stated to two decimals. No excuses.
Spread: 0.23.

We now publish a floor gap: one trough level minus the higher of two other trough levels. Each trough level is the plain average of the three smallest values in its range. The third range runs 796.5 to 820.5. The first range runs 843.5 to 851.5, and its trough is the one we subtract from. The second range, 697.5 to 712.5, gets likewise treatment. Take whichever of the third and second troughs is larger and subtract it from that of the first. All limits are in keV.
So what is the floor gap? -0.10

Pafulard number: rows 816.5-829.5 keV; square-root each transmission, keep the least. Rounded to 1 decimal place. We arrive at 2.4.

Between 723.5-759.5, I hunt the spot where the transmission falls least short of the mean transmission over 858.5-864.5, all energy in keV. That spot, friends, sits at 753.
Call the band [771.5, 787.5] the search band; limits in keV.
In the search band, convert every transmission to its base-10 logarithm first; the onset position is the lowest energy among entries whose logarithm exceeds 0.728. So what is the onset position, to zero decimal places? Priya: 772 keV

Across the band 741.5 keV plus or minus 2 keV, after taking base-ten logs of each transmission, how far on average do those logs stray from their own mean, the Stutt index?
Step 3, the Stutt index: 0.0109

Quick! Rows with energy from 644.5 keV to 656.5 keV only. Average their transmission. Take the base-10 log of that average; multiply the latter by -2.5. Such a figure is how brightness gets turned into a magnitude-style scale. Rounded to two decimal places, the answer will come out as -1.75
